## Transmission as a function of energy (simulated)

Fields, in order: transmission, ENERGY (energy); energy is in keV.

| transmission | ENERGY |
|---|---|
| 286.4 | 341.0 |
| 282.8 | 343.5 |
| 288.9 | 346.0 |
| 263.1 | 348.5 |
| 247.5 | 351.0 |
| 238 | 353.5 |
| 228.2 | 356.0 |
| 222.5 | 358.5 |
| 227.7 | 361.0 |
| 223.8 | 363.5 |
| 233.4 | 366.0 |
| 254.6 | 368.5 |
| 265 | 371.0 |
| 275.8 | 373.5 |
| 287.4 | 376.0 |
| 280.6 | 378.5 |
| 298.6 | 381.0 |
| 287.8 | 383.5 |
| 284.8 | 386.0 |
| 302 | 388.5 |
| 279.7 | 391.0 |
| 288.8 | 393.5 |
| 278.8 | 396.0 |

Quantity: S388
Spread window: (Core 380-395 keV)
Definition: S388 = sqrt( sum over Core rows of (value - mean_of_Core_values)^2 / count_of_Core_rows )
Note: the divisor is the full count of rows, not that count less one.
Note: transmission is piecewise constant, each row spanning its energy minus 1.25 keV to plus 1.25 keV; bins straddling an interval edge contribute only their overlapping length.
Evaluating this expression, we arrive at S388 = 8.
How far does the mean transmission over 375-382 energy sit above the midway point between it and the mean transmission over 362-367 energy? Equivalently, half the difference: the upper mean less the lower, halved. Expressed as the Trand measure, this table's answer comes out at 30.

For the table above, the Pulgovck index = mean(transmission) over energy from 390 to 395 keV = 284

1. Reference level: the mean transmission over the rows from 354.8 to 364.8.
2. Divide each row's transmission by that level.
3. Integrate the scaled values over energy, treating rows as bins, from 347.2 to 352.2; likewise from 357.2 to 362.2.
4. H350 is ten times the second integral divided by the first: 8.8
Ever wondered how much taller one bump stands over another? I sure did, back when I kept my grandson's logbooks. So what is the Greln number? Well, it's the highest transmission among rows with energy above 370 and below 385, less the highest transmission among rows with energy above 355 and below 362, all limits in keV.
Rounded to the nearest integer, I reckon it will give 70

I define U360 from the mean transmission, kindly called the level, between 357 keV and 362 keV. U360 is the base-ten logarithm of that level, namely 2.35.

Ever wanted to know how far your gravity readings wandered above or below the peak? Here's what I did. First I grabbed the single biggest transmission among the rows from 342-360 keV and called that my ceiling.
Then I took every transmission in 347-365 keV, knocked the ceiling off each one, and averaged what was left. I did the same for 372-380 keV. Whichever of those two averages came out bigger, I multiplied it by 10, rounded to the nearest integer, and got -76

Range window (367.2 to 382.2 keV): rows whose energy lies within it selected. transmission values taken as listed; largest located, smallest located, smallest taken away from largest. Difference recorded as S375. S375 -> 44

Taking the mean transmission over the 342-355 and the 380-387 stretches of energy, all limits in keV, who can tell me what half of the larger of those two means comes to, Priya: 145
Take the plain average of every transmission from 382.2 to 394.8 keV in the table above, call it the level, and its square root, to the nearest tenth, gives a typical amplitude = 17.0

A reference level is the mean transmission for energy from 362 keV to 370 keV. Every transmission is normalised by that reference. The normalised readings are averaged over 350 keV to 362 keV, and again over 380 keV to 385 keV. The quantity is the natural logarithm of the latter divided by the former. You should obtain 0.23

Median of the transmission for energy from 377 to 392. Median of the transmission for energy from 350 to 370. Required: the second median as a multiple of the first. 0.81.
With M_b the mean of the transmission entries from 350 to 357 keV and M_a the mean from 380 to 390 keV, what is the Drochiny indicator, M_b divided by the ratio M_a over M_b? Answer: 193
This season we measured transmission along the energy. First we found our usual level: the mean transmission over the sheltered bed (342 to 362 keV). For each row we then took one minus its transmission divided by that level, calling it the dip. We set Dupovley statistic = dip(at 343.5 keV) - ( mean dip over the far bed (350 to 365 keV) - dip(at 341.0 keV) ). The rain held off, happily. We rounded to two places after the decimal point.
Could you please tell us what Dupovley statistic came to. -0.35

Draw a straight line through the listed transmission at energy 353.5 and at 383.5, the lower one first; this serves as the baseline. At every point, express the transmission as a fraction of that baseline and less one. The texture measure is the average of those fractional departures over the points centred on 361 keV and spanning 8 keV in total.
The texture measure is -0.10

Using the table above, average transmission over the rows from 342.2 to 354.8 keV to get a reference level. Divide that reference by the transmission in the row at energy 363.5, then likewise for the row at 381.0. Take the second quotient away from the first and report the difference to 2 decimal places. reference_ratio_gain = 0.30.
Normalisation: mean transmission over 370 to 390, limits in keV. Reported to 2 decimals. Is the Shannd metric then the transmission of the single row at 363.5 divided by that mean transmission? 0.78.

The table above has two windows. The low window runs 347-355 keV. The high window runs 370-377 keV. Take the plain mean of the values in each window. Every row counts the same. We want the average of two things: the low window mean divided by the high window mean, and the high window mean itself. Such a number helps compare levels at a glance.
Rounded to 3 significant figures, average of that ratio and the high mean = 138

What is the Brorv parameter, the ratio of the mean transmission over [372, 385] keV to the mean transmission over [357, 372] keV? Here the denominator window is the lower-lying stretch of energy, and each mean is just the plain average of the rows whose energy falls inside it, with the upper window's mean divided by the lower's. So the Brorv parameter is 1.20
